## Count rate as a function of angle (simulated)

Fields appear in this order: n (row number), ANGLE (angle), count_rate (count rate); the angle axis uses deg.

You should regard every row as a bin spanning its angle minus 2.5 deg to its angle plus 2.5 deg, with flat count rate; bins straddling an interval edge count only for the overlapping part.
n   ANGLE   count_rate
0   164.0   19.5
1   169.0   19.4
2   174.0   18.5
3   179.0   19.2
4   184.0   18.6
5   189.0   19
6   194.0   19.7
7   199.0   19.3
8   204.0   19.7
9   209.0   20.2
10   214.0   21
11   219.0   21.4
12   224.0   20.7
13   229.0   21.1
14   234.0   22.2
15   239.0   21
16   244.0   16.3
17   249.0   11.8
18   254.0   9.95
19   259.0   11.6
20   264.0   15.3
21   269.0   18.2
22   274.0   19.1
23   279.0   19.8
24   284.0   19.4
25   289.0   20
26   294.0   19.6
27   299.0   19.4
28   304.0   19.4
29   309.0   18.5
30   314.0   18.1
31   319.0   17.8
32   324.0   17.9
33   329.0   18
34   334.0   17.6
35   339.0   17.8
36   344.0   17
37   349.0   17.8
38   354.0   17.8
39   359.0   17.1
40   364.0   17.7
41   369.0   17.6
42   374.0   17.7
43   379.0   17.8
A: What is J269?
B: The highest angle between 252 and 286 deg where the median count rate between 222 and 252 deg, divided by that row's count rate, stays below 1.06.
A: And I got 279.0 deg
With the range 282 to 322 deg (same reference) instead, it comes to 289.0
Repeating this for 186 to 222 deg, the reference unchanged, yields 219.0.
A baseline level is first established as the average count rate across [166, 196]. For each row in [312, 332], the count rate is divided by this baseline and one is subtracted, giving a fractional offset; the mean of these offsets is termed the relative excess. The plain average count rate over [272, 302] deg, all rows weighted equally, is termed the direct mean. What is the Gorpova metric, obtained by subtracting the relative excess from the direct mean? 19.61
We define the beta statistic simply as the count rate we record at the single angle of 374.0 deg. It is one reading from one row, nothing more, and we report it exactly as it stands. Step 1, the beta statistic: 17.7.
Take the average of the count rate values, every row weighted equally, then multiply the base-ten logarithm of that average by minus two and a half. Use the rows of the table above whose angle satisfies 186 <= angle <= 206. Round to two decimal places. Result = -3.22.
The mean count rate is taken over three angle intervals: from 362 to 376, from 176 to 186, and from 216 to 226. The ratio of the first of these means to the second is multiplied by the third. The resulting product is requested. 19.7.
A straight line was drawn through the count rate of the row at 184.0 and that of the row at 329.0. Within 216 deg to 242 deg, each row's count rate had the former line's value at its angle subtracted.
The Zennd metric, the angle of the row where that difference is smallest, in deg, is 224.0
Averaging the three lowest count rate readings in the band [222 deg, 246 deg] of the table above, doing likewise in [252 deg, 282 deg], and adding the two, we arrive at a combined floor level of 31.6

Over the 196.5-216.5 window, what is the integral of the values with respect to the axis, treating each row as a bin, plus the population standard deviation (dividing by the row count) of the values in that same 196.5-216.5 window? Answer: 402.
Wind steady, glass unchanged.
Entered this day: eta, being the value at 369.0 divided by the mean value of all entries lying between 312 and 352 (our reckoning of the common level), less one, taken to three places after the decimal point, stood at -0.008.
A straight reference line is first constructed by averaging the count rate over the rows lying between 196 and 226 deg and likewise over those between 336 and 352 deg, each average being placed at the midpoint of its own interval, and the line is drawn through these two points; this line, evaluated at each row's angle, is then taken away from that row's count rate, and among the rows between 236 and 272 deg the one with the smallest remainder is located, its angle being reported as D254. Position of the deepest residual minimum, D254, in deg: 254.0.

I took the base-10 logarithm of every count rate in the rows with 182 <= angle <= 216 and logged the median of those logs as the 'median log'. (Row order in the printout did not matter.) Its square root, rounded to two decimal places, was 1.14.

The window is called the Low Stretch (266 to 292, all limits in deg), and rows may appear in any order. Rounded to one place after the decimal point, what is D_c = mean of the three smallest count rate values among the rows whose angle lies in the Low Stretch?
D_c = 18.9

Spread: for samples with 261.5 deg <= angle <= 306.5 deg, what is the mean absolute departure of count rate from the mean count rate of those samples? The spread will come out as 1.0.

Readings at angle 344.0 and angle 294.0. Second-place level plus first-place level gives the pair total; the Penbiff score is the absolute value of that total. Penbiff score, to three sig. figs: 36.6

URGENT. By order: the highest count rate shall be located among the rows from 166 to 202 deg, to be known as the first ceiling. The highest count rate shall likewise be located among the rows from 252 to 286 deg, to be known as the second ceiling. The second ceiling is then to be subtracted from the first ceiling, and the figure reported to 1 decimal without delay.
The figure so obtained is -0.1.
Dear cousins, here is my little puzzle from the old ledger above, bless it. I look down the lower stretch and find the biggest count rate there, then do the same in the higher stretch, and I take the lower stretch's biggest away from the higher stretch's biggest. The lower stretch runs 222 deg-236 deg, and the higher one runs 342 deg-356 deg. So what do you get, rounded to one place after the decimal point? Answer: -4.4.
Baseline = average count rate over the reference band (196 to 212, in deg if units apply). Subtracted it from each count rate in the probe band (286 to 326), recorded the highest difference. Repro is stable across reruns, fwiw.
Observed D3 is 0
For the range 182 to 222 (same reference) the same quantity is 2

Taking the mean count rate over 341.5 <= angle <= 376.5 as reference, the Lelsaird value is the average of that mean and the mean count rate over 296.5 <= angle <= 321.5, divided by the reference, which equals 1.03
